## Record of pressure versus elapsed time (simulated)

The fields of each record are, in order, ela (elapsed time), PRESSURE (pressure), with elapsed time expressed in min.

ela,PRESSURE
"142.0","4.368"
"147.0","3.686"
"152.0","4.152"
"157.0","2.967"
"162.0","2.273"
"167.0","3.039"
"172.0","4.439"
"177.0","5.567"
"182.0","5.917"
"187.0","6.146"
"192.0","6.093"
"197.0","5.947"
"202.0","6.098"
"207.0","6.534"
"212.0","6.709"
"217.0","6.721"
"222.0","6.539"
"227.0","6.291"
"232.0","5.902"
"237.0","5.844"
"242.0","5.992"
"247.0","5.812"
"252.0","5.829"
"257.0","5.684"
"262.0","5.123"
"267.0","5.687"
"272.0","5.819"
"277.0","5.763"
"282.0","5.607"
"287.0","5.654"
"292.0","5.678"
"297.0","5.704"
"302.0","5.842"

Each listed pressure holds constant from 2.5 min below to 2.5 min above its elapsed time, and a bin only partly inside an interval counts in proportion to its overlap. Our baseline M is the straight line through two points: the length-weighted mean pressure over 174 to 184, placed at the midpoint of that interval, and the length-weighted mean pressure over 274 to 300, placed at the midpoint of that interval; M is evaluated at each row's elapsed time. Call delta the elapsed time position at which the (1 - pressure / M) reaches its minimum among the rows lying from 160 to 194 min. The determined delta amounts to 187.0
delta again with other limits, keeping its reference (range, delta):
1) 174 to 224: 217.0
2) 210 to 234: 217.0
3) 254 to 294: 272.0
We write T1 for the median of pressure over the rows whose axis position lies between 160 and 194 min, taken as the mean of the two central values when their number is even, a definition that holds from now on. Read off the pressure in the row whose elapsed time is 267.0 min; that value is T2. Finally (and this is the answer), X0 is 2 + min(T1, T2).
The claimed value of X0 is 7.6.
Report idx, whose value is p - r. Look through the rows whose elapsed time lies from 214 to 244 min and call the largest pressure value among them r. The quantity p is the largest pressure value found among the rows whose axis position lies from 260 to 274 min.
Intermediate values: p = 5.819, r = 6.721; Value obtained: -0.9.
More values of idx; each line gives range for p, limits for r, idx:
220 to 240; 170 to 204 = 0.4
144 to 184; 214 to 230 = -0.8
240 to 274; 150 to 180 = 0.4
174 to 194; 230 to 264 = 0.2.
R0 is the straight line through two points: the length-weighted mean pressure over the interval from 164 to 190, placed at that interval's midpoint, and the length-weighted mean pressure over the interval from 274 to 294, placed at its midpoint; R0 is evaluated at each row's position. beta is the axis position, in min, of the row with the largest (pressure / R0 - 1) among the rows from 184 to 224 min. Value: 212.0 min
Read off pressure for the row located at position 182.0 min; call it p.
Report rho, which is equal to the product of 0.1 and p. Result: 0.59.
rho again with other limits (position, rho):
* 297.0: 0.57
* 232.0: 0.59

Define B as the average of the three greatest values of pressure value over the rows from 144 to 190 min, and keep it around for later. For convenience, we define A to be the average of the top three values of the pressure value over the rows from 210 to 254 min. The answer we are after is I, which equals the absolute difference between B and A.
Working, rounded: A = 6.66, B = 5.88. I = 0.78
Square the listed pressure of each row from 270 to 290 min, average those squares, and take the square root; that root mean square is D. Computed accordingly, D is 5.7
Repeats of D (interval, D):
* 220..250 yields 6.1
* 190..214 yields 6.3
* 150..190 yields 4.5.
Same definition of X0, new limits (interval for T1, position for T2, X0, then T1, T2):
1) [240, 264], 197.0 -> 7.8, 5.81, 5.947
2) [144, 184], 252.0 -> 5.9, 3.92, 5.829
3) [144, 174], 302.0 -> 5.4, 3.36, 5.842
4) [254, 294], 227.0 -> 7.7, 5.68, 6.291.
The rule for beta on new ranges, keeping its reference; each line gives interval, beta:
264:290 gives 272.0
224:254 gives 227.0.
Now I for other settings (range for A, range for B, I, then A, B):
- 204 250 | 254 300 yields 0.89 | 6.66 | 5.76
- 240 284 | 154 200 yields 0.18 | 5.88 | 6.06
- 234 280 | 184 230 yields 0.77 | 5.89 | 6.66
